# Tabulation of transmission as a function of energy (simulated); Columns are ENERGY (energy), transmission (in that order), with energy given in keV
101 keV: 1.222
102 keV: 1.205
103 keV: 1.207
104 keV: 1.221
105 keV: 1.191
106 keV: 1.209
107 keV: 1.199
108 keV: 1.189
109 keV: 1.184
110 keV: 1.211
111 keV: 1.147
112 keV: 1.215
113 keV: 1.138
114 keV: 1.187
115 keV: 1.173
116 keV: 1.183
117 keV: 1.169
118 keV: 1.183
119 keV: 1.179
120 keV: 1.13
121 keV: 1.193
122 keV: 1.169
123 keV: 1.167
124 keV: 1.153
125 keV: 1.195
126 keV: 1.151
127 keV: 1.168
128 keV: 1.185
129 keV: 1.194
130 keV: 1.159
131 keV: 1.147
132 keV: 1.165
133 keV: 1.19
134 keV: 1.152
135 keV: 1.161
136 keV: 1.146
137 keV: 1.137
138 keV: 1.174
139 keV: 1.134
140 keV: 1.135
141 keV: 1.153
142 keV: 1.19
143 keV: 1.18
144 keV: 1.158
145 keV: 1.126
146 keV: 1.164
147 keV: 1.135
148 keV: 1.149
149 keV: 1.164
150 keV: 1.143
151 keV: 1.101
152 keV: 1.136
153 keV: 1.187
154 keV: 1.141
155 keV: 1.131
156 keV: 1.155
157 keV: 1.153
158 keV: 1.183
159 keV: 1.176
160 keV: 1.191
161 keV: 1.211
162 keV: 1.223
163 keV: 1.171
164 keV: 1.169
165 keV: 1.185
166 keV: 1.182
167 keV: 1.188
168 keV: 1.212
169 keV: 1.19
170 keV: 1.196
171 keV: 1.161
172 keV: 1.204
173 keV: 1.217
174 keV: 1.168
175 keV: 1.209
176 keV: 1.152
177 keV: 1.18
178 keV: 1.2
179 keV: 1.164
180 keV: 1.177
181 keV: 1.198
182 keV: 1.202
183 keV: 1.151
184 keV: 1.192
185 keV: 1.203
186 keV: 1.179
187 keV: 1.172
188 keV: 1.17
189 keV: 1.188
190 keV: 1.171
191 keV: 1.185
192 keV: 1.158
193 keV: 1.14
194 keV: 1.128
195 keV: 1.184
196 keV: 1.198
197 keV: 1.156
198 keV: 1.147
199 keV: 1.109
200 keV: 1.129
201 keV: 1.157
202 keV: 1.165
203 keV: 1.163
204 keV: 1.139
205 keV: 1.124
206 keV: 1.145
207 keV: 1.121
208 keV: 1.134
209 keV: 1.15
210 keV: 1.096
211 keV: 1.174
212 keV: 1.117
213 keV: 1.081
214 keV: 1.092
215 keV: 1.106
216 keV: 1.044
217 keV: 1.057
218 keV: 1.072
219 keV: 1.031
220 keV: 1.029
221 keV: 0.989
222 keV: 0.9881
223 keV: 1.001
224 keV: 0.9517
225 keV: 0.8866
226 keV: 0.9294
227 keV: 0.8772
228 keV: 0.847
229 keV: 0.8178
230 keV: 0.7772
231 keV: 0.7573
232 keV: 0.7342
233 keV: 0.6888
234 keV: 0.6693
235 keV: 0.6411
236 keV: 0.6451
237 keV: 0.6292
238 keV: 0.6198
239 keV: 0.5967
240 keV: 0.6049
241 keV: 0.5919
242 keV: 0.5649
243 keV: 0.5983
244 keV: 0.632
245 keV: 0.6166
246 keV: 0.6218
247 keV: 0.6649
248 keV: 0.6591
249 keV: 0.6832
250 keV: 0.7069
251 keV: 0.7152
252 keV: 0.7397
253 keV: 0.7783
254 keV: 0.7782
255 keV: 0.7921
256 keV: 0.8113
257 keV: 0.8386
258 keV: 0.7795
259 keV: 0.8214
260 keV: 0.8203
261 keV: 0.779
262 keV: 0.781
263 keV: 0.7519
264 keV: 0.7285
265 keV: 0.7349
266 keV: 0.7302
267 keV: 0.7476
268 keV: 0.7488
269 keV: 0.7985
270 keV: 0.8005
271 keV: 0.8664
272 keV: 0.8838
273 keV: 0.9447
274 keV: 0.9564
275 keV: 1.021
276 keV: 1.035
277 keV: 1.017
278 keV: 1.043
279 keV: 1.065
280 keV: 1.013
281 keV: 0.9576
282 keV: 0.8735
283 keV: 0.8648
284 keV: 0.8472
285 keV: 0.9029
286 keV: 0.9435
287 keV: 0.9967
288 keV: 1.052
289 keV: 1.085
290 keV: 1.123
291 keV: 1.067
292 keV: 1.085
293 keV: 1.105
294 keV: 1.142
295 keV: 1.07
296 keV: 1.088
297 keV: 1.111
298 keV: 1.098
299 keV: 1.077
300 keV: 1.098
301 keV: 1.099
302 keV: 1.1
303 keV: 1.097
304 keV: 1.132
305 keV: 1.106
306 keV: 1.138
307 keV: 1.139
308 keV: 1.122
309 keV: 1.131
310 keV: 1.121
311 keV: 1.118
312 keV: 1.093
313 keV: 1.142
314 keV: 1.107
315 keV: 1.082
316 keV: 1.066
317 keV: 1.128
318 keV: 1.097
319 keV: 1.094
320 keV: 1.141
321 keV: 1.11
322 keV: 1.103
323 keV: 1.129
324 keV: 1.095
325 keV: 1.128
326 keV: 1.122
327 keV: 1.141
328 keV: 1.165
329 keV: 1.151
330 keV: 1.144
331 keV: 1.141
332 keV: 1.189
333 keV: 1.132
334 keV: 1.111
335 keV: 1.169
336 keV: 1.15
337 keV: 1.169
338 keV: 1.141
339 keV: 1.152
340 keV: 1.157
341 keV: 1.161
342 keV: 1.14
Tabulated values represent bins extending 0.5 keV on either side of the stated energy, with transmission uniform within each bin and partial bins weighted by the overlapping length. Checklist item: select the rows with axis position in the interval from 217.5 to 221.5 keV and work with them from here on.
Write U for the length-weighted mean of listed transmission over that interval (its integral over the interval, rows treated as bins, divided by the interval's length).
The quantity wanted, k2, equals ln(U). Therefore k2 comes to 0.03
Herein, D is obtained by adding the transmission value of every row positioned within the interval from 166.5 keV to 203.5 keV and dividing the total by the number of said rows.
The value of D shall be 1.17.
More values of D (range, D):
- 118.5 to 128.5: 1.17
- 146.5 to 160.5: 1.15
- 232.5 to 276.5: 0.74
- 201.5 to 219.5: 1.11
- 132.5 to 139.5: 1.16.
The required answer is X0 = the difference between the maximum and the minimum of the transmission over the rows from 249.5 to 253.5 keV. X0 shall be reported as 0.071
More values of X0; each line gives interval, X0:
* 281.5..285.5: 0.056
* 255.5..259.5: 0.059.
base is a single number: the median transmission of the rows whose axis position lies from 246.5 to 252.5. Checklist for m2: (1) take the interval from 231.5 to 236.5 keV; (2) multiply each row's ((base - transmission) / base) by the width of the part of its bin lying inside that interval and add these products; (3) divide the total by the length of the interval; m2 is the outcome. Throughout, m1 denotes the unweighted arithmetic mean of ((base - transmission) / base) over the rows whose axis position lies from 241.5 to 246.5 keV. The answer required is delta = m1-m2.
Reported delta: 0.1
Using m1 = 0.13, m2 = 0.0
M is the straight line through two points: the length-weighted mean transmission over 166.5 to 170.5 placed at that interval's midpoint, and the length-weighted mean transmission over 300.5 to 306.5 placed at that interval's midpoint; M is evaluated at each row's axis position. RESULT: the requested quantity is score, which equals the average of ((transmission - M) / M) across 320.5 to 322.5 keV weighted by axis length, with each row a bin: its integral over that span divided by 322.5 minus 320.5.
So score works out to 0.01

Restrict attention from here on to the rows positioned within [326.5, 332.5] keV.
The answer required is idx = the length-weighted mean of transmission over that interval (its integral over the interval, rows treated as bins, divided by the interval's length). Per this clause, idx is 1.16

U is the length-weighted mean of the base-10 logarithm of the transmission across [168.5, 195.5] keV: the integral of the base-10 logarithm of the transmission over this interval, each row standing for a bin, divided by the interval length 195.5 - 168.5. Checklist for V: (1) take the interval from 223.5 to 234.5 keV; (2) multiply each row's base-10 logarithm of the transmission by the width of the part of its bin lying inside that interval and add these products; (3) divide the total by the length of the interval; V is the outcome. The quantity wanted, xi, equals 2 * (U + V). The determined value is -0.04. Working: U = 0.072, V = -0.09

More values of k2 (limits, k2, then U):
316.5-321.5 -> 0.11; 1.11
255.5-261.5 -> -0.21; 0.81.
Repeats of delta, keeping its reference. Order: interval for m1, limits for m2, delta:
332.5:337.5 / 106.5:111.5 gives 0.1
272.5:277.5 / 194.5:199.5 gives 0.2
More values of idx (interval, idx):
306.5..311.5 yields 1.13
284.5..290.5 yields 1.02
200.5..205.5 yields 1.15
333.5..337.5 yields 1.15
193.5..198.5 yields 1.16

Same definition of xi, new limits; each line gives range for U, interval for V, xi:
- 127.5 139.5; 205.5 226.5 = 0.18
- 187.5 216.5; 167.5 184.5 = 0.26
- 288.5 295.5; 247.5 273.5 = -0.14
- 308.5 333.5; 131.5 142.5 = 0.23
